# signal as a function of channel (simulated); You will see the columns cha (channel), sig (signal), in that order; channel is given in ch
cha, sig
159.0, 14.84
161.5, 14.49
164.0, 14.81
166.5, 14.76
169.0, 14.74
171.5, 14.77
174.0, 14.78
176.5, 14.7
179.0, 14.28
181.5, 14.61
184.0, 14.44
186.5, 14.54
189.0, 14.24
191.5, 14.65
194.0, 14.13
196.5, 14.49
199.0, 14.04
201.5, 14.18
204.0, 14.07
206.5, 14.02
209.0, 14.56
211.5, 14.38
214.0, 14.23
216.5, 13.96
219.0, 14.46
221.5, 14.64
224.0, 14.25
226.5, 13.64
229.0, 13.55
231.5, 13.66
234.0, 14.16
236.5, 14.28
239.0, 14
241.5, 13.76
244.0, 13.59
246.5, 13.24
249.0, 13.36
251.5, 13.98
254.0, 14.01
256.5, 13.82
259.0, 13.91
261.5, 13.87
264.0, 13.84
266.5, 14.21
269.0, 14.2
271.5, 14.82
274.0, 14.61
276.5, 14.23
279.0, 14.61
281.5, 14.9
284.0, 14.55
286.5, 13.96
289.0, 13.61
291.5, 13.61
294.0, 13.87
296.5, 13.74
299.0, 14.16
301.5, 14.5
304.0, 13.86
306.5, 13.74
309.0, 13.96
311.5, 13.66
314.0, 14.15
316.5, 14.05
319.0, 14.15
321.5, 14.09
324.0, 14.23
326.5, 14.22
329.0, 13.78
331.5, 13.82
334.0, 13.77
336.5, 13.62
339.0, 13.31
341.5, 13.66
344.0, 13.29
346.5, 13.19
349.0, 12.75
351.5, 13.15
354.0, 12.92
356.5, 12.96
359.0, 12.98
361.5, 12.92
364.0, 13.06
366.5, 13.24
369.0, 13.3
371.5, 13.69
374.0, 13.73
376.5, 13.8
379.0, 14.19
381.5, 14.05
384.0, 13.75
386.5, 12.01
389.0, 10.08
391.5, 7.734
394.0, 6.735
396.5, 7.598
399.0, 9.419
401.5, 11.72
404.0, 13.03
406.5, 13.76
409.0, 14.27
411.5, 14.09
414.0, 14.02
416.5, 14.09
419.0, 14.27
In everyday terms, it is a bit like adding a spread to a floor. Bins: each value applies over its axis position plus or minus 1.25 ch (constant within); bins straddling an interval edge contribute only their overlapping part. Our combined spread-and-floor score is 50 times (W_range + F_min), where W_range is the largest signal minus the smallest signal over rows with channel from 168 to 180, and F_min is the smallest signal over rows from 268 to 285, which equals 735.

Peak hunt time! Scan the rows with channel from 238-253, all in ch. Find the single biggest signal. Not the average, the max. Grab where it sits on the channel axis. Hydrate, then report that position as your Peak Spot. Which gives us 239.0 ch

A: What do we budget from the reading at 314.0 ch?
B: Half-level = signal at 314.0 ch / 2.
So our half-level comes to 7.1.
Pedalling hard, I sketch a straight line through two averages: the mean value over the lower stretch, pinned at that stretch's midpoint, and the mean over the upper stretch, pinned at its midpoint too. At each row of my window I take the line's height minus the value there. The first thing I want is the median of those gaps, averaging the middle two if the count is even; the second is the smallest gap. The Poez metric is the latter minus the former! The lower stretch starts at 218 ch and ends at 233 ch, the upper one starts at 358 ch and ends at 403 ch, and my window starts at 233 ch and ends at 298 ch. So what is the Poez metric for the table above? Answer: -1.2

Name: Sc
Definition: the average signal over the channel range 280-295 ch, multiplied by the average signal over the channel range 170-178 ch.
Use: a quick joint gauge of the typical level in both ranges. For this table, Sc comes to 208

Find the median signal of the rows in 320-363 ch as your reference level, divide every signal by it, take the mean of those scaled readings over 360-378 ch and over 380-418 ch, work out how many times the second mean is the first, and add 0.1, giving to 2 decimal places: 0.98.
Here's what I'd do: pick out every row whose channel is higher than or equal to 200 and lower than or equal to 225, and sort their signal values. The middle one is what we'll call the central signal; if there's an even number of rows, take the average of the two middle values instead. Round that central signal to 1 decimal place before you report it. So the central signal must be 14.2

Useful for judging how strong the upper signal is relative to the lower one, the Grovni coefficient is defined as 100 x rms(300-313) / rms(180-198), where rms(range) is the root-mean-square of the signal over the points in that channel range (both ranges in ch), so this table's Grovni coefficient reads 97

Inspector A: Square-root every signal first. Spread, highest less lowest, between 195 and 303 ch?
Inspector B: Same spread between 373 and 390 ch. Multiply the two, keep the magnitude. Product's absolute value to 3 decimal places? 0.131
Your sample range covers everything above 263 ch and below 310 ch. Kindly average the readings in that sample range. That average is 14.2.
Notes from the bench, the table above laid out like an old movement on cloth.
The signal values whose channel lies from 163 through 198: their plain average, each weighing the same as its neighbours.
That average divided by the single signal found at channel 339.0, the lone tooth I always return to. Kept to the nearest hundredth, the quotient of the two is 1.09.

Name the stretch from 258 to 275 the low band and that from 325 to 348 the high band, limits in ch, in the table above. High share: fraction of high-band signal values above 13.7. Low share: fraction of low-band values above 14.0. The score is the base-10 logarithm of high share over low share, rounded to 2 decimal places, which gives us -0.11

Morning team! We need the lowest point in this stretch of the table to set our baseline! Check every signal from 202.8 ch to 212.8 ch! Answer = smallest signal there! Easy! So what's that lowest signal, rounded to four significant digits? 14.02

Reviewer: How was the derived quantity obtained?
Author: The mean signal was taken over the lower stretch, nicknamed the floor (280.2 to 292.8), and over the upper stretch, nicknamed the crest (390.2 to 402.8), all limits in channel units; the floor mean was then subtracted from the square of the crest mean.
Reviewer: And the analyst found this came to 61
